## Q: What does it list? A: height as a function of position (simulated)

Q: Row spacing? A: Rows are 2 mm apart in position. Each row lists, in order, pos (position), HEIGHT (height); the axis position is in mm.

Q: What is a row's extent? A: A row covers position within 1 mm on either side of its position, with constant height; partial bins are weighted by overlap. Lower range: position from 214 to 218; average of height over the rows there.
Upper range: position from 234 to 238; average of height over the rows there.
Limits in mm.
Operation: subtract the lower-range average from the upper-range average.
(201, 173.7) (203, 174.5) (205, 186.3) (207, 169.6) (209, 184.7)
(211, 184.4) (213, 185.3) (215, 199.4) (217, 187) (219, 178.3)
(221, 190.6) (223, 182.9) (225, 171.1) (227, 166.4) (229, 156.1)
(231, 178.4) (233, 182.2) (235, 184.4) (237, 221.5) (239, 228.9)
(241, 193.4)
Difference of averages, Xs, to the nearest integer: 10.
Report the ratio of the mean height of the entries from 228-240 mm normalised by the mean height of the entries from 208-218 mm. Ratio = 1.02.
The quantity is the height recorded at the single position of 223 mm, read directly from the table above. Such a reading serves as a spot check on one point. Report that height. 182.9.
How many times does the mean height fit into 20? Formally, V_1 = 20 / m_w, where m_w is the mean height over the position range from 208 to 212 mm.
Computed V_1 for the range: 0.108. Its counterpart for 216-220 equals 0.109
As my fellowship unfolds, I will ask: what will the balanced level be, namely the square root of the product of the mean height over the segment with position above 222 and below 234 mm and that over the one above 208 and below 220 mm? 180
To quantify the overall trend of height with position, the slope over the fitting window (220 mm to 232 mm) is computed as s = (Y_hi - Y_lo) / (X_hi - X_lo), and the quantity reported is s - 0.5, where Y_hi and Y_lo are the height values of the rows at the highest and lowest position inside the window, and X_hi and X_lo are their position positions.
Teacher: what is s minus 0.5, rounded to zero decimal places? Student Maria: -2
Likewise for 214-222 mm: -2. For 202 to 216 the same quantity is 2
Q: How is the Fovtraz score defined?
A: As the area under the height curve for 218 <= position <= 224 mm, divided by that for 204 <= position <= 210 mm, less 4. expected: -2.98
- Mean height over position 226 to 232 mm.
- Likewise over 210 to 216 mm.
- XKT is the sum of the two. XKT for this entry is 357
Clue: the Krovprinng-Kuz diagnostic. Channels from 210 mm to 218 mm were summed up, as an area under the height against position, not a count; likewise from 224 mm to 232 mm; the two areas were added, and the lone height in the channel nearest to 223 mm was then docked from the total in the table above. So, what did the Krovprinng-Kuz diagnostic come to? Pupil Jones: 2673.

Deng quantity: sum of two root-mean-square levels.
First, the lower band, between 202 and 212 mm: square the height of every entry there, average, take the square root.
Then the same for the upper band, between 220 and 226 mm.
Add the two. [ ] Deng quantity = 362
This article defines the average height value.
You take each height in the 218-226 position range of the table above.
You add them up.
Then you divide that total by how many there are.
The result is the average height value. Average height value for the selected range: 181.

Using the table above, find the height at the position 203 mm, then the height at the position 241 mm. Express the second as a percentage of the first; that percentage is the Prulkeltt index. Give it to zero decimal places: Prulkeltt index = 111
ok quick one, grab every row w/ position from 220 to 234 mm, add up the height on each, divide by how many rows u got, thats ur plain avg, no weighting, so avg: 175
